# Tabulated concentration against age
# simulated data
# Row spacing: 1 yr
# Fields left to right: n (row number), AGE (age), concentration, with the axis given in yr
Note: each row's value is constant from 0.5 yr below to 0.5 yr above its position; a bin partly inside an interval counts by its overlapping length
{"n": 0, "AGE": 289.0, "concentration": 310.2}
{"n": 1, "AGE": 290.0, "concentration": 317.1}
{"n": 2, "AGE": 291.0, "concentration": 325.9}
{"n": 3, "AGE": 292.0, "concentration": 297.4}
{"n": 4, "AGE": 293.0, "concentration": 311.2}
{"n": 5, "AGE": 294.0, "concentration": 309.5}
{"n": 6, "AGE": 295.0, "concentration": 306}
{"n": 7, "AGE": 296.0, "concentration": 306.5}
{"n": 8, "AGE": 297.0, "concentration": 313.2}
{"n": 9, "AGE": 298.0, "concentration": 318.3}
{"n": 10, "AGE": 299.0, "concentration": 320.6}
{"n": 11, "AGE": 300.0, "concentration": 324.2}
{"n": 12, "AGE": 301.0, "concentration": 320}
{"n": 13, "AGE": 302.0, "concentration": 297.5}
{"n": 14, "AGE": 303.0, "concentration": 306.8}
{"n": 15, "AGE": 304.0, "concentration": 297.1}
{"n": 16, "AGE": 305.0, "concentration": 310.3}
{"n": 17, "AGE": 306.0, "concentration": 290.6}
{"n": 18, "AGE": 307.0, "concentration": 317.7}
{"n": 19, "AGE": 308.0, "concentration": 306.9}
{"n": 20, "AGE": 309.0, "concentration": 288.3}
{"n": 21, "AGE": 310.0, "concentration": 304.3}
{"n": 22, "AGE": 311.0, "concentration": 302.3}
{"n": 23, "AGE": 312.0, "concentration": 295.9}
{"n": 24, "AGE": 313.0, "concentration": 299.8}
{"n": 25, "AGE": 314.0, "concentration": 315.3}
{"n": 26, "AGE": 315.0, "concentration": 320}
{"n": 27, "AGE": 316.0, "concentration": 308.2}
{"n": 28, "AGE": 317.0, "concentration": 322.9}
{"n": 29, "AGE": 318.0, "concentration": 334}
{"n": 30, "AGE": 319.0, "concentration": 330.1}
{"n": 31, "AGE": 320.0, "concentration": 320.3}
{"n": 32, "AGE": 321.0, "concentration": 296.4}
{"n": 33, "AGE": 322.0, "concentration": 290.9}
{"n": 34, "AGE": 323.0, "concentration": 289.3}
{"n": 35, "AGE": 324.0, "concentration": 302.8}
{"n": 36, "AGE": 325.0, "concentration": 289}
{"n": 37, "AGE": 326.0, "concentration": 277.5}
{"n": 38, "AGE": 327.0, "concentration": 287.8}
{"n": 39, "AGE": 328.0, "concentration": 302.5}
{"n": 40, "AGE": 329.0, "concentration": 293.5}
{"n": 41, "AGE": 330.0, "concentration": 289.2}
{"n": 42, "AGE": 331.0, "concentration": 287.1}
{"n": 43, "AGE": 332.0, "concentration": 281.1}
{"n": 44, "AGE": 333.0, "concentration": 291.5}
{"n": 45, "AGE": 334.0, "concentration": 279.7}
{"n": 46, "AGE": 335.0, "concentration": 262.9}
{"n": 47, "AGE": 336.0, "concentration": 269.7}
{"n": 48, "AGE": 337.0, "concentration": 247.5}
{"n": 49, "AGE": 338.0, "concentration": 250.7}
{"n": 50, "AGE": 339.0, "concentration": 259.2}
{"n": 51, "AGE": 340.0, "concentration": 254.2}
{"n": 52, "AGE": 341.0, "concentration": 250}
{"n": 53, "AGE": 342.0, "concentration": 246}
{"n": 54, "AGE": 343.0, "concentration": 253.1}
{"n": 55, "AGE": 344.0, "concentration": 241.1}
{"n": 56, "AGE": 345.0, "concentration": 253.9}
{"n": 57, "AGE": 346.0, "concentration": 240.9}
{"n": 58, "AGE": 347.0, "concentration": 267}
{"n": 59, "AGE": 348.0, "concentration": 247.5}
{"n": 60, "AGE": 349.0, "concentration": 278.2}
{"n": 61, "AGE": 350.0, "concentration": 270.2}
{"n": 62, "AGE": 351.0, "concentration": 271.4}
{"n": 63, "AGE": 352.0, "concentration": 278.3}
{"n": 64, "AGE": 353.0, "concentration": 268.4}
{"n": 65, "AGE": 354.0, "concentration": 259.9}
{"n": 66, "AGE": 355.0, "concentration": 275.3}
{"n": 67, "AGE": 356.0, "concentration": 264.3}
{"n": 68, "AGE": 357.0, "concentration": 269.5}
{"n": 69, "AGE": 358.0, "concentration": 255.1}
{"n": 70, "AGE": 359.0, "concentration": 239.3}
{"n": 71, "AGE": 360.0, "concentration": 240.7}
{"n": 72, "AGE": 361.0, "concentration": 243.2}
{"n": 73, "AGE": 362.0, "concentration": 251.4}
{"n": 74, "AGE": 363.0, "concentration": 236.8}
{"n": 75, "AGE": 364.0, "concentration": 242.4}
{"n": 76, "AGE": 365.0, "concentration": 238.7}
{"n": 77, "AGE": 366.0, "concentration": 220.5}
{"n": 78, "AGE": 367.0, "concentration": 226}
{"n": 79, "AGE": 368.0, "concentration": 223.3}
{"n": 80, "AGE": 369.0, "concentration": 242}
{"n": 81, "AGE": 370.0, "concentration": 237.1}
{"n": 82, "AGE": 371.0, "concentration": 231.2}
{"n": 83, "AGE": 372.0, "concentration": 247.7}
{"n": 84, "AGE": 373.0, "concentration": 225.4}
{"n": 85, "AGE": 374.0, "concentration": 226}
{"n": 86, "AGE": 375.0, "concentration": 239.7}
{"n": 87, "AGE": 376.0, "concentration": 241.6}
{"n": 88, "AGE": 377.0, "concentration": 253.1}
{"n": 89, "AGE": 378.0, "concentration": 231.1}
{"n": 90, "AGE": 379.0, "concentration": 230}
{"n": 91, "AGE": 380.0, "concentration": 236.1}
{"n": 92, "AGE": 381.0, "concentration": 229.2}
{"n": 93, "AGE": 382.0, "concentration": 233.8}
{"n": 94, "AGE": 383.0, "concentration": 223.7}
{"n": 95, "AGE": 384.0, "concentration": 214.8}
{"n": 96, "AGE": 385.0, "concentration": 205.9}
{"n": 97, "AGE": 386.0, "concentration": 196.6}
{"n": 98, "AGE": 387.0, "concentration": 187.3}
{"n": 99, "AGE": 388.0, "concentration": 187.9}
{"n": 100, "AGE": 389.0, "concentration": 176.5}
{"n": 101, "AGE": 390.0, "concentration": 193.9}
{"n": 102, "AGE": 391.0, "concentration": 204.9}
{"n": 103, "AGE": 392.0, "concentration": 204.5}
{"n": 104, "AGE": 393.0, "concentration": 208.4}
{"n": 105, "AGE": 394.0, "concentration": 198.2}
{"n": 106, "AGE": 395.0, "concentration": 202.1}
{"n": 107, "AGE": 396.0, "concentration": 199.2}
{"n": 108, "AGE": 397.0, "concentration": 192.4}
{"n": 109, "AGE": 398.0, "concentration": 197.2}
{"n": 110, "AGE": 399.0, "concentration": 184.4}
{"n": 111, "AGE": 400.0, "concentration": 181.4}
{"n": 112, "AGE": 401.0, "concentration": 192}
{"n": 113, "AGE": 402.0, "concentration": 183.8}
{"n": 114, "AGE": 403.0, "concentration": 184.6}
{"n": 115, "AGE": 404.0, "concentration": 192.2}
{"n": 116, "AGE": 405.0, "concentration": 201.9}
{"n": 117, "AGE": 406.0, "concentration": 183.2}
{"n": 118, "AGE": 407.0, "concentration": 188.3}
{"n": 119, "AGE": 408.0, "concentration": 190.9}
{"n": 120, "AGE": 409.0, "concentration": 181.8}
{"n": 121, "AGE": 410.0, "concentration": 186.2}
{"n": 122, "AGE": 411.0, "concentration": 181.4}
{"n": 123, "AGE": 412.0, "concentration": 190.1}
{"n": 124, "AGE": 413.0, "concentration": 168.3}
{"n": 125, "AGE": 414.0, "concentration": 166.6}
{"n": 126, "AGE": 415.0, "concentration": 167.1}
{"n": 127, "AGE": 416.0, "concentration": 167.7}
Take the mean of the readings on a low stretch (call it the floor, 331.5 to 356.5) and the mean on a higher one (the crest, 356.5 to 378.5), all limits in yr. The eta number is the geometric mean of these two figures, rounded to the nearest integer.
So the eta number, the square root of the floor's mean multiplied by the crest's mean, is 251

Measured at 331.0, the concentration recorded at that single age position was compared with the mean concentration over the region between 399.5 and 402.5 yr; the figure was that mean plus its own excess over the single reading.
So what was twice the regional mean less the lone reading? 84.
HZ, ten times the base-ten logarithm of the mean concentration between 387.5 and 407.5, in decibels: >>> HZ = 22.9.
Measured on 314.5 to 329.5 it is 24.8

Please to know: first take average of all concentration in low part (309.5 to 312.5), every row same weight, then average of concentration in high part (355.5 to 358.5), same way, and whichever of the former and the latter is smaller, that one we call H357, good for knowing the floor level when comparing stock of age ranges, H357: 263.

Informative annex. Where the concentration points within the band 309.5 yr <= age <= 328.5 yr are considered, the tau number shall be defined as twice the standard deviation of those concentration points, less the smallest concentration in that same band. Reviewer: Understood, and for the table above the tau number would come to -247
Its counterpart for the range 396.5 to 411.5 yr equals -169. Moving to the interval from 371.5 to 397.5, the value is -135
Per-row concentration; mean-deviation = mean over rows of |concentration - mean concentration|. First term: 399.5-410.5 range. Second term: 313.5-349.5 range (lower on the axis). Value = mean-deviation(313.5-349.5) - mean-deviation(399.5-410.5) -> 18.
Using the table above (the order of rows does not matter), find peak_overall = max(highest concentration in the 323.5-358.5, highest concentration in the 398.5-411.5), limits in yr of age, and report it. 303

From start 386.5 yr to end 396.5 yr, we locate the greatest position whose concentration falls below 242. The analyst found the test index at 396.0 yr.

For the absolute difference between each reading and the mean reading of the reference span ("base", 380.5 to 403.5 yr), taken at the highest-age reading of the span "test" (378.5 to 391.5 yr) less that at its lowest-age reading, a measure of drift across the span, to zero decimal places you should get -25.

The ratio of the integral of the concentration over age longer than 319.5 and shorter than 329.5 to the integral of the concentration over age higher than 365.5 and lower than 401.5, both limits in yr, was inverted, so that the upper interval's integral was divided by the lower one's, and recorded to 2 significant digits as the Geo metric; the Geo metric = 2.6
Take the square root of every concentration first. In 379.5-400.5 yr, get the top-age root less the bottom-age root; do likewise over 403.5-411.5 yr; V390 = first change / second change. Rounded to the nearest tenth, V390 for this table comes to 4.8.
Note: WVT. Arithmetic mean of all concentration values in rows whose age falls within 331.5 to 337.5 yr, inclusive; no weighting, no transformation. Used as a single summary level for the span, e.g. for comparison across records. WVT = 272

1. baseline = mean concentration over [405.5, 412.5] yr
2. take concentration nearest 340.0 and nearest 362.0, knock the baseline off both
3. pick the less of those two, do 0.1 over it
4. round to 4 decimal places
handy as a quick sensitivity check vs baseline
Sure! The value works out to 0.0015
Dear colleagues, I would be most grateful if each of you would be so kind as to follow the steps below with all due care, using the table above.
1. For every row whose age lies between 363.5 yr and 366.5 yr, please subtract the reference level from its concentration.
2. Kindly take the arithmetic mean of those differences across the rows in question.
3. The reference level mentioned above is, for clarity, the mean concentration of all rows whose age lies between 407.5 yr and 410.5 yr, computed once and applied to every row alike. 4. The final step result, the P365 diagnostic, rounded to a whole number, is 48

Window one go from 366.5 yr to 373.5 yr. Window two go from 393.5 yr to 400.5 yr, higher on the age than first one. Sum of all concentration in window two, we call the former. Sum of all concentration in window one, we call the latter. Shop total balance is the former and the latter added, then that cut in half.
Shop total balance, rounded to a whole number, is 1494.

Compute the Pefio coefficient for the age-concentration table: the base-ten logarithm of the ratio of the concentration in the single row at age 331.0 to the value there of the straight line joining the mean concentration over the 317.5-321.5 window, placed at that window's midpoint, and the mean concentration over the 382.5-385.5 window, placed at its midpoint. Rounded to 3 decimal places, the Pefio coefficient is -0.021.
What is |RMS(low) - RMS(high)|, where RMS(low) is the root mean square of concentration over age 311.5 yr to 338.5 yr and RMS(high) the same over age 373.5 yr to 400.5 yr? 83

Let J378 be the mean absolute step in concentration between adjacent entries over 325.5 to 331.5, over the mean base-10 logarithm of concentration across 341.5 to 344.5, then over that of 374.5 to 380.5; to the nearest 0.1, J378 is 1.4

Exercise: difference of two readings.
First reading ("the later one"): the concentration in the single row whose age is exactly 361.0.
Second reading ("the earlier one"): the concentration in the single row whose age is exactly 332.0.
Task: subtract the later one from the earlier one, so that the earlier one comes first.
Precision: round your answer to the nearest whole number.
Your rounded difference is 38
